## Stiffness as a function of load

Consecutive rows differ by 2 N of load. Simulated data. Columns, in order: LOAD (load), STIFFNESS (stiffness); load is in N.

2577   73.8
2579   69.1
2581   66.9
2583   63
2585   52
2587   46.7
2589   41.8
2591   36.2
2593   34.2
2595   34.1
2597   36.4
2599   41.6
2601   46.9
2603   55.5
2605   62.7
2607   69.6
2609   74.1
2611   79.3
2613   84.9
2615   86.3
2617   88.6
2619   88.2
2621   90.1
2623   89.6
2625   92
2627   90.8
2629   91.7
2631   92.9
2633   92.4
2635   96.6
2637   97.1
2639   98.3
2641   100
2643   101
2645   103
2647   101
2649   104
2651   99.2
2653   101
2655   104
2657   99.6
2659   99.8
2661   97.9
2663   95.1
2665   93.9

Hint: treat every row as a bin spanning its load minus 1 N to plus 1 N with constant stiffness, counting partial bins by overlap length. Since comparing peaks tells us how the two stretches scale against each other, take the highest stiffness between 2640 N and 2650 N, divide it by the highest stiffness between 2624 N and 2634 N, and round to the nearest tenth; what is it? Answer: 1.1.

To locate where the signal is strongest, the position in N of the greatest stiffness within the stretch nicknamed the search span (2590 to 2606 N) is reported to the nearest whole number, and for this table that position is 2605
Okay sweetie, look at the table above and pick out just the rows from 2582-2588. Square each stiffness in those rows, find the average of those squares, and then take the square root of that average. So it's 54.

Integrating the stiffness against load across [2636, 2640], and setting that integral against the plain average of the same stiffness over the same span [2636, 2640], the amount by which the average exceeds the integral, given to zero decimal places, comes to -293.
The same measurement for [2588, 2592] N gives -117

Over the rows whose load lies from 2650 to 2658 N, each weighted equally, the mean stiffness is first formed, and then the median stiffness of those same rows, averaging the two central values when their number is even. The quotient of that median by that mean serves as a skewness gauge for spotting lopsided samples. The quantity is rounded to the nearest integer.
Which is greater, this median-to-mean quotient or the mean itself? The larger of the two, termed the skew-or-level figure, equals 101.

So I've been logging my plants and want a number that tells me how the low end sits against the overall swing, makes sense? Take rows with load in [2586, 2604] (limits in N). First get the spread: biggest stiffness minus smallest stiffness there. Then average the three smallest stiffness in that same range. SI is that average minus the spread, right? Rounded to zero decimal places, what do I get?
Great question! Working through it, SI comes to 13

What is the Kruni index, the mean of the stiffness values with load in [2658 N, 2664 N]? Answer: 98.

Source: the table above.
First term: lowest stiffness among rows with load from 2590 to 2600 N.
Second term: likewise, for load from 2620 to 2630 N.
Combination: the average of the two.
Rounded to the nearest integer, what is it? 62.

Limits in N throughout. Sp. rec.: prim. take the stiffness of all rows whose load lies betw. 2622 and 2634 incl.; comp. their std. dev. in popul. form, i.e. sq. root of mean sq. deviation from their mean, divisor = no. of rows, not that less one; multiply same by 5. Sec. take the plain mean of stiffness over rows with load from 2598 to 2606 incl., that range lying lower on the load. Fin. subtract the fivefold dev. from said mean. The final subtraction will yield 46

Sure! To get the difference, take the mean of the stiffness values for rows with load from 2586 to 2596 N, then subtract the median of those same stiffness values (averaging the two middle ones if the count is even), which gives 2.4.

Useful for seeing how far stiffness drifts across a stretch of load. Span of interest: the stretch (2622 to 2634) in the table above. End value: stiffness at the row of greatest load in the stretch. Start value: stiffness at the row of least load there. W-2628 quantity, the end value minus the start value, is 3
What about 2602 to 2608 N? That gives 14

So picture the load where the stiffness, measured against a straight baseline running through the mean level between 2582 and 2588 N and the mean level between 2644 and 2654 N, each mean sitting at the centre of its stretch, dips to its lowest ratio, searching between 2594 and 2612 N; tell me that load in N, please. 2595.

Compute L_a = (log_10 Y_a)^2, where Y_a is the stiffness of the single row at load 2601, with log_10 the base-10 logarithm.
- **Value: 2.8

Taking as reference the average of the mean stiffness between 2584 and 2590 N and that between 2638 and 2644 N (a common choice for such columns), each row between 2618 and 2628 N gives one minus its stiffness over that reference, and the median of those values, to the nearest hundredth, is -0.23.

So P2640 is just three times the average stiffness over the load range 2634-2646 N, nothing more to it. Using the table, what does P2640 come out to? 298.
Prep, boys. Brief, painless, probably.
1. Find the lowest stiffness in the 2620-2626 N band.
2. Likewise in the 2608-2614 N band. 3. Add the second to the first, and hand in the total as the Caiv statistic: 164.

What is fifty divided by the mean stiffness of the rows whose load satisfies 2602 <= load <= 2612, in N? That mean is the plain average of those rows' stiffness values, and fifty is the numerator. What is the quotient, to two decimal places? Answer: 0.73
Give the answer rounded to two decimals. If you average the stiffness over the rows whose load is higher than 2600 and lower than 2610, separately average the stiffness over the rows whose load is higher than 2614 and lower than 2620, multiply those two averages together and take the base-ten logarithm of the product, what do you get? 3.73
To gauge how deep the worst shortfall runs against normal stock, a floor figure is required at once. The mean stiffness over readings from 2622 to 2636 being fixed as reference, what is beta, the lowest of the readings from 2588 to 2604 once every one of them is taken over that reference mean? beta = 0.37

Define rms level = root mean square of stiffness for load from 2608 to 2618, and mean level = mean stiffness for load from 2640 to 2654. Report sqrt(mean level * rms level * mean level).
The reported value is 922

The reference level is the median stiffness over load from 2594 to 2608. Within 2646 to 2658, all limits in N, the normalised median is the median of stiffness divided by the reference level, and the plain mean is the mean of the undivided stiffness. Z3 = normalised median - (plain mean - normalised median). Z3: -97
